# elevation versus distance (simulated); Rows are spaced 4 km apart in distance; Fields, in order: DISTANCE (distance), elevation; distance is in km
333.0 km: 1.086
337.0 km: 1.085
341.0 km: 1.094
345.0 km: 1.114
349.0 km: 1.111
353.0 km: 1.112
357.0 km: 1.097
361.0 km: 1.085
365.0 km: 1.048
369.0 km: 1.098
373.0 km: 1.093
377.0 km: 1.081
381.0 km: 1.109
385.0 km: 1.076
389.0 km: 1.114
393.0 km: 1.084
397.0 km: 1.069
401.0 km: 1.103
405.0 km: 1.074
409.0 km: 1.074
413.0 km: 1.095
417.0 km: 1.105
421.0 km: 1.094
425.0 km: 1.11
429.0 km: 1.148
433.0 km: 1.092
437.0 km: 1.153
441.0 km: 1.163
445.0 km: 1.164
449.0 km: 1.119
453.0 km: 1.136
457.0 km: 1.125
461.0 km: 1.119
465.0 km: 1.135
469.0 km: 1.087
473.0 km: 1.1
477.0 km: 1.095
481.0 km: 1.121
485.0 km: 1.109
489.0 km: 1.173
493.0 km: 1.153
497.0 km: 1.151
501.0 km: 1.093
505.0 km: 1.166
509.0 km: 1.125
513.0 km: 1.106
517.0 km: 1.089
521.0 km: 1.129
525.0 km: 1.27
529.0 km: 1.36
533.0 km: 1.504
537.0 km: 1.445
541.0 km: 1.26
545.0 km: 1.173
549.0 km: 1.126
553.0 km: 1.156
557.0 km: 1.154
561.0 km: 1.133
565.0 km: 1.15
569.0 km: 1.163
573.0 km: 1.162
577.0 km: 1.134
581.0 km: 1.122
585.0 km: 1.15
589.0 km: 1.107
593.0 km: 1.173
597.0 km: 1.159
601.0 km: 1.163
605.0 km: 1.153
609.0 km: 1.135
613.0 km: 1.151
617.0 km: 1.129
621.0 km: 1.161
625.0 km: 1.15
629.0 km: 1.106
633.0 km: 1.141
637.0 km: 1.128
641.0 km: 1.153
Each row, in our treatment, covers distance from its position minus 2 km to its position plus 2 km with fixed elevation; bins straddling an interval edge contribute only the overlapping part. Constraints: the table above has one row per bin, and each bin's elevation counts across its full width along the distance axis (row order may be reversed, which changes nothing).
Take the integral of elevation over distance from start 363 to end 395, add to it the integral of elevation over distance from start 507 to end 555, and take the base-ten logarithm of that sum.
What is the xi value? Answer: 1.97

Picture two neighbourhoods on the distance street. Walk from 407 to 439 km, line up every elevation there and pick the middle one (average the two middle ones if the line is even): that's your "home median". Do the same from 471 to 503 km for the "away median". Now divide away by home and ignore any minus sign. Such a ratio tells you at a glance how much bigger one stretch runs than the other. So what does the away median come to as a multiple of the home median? 1.01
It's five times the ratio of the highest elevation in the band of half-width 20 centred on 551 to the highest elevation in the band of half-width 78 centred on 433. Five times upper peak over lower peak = 6.4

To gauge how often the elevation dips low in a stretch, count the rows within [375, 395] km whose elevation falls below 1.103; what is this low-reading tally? 3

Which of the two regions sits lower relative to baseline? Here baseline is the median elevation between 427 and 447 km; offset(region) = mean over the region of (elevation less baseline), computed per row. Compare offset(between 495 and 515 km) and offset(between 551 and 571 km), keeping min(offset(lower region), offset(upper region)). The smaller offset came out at -0.025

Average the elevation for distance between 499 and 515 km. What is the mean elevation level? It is 1.12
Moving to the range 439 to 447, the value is 1.16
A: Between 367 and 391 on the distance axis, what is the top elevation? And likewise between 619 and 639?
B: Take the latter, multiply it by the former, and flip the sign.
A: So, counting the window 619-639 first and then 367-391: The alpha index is -1.29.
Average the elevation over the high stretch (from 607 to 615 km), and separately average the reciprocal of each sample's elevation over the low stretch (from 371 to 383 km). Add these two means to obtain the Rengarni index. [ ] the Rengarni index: 2.06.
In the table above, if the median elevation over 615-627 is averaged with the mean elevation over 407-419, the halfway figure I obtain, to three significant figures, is 1.12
